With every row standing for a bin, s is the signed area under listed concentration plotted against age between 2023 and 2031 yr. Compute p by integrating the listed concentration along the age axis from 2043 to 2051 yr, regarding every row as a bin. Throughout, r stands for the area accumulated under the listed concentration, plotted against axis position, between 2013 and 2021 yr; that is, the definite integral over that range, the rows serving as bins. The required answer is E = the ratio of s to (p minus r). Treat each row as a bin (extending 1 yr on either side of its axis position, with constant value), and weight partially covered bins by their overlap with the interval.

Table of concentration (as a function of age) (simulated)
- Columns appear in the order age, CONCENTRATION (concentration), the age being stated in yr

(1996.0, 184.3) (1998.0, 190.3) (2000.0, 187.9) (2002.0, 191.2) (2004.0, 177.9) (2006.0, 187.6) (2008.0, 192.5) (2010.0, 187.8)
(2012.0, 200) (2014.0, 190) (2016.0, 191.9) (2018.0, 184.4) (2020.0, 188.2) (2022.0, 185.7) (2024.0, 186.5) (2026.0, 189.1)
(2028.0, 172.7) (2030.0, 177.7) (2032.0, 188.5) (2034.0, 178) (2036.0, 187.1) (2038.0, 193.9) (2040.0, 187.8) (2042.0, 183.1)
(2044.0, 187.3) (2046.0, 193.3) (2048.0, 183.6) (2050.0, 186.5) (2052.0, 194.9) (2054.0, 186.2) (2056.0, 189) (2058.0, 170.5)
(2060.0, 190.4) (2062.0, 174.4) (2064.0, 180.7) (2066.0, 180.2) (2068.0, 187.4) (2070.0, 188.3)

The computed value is -191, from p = 1501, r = 1509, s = 1452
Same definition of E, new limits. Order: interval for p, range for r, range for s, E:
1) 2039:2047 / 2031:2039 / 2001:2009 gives 187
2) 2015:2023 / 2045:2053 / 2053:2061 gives -91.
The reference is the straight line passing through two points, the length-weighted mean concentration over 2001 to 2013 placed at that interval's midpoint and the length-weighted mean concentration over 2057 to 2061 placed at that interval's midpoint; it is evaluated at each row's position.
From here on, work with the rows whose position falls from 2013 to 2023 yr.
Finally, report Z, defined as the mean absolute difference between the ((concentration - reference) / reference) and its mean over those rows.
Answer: 0.011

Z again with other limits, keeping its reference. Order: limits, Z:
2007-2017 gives 0.016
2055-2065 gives 0.038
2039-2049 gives 0.015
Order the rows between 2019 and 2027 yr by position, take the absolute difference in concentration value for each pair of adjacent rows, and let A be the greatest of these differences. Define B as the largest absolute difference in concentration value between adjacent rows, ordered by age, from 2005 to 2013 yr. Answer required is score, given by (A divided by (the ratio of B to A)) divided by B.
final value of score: 0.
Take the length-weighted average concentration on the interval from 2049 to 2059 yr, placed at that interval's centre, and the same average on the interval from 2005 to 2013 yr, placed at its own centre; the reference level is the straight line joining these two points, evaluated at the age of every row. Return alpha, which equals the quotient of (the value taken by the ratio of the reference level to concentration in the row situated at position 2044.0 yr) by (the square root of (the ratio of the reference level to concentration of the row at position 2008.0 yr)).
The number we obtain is 1.00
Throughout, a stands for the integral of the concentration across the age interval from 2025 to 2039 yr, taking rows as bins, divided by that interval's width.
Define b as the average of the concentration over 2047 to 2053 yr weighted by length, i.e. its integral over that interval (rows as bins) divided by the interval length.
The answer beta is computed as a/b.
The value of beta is 0.98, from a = 183.9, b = 188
